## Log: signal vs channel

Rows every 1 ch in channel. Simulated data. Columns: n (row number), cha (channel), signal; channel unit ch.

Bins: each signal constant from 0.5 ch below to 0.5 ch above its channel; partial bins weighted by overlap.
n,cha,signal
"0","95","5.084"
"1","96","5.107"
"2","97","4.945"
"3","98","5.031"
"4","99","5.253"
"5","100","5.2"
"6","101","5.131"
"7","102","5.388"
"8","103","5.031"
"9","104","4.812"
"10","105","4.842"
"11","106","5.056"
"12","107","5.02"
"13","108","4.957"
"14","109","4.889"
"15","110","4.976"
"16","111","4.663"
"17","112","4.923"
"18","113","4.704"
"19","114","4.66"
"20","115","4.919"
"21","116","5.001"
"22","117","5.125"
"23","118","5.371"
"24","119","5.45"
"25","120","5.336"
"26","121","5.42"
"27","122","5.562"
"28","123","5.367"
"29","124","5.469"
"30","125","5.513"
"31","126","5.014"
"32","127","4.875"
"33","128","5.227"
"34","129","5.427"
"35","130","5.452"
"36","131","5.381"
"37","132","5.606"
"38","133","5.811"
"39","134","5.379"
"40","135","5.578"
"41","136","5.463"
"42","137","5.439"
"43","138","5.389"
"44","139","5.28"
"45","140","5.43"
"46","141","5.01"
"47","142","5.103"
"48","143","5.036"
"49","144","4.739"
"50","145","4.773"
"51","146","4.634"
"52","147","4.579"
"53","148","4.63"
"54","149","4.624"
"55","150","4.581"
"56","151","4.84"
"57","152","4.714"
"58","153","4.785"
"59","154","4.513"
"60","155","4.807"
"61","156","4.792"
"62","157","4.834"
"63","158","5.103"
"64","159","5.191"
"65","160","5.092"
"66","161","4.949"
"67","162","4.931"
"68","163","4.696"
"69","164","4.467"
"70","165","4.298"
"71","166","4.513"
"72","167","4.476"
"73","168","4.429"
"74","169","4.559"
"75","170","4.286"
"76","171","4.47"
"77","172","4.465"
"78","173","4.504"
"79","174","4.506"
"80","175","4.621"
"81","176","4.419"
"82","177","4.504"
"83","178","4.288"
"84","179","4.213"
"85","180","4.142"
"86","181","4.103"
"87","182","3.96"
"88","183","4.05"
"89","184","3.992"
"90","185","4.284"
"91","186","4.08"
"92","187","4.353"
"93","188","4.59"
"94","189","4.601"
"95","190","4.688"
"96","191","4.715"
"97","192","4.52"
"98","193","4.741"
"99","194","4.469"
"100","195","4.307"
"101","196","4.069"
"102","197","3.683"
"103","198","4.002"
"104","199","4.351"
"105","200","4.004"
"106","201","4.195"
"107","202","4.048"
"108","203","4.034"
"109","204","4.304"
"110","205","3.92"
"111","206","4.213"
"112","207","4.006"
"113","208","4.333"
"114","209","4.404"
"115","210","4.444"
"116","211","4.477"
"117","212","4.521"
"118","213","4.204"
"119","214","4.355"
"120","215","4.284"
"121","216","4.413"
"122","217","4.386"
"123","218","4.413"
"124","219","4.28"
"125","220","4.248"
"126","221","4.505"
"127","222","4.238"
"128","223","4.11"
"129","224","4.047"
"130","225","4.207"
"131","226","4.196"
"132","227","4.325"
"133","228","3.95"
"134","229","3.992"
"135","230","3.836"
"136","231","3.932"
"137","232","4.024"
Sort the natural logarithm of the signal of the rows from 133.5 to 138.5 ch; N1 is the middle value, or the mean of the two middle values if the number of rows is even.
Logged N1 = 1.69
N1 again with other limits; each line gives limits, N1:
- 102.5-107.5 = 1.61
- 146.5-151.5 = 1.53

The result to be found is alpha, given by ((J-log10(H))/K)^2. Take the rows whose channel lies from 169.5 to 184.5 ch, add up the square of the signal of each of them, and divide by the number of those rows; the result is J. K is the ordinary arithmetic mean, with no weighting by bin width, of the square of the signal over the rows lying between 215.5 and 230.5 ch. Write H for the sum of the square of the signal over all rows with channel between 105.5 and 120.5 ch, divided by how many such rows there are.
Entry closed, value 0.93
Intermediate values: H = 25.1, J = 18.5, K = 18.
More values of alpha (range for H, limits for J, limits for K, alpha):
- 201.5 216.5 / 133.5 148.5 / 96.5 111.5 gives 0.97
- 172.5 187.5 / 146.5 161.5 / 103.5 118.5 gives 0.81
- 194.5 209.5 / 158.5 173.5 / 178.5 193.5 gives 1.15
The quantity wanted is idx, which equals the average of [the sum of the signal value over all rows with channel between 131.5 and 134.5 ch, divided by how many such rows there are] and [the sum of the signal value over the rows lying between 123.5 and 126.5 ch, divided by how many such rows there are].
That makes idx 5.47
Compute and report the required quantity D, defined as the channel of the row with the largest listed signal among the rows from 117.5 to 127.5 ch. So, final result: 122 ch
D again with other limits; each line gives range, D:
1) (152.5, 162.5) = 159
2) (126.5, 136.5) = 133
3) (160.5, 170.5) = 161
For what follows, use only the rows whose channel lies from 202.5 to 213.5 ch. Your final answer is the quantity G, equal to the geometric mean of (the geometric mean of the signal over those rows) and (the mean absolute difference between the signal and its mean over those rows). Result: 0.85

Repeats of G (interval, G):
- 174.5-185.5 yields 0.85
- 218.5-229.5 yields 0.71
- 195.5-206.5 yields 0.75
